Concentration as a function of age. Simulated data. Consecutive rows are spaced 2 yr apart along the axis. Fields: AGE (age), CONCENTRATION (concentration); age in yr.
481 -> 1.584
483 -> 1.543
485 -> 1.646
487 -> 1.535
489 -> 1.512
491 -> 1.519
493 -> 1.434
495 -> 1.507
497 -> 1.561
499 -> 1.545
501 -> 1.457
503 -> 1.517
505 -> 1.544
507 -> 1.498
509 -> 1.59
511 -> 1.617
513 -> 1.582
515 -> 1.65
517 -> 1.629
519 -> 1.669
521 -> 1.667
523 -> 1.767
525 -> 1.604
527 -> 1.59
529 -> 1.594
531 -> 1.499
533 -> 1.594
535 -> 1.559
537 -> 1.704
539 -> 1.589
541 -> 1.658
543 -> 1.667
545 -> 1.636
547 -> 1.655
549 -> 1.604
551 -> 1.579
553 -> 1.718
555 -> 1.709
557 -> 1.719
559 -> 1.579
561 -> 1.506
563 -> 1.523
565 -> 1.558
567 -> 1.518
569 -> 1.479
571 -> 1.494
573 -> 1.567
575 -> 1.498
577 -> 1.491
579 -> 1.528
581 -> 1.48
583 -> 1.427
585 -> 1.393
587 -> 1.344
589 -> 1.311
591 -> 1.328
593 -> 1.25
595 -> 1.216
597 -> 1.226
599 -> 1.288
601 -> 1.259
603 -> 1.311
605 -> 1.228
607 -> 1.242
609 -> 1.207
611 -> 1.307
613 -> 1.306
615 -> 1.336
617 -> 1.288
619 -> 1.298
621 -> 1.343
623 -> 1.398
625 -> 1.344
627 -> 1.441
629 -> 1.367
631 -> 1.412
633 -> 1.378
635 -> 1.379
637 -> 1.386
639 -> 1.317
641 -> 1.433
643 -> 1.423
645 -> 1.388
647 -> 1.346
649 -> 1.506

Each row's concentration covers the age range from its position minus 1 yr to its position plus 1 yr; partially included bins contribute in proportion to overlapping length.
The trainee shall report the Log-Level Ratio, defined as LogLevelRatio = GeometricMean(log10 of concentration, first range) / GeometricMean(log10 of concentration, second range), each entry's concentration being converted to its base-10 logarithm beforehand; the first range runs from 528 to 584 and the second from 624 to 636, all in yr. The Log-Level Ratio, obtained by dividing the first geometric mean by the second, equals 1.4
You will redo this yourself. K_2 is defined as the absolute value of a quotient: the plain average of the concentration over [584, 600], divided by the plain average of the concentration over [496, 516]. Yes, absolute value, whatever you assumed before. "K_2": 0.832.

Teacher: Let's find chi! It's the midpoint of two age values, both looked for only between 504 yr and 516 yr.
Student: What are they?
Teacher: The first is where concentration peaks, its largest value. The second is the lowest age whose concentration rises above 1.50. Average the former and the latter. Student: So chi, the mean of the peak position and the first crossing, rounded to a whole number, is 510 yr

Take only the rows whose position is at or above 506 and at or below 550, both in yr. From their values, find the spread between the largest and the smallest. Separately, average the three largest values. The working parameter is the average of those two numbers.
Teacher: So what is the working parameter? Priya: 0.991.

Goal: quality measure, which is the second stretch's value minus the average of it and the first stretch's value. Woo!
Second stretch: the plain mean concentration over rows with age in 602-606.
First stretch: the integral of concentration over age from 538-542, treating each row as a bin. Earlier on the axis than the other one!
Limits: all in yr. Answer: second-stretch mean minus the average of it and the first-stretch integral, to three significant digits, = -2.61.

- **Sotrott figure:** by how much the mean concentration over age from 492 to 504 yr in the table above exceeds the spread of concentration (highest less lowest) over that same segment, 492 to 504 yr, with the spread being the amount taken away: 1.38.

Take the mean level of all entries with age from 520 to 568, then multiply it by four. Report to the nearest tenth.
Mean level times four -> 6.5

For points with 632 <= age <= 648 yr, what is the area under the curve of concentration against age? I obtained 22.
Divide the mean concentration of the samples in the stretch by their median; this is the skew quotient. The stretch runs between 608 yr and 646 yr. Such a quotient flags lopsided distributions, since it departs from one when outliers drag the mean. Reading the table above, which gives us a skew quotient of 0.99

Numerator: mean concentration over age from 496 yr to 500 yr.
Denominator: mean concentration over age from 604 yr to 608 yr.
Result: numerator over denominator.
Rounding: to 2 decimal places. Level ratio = 1.26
